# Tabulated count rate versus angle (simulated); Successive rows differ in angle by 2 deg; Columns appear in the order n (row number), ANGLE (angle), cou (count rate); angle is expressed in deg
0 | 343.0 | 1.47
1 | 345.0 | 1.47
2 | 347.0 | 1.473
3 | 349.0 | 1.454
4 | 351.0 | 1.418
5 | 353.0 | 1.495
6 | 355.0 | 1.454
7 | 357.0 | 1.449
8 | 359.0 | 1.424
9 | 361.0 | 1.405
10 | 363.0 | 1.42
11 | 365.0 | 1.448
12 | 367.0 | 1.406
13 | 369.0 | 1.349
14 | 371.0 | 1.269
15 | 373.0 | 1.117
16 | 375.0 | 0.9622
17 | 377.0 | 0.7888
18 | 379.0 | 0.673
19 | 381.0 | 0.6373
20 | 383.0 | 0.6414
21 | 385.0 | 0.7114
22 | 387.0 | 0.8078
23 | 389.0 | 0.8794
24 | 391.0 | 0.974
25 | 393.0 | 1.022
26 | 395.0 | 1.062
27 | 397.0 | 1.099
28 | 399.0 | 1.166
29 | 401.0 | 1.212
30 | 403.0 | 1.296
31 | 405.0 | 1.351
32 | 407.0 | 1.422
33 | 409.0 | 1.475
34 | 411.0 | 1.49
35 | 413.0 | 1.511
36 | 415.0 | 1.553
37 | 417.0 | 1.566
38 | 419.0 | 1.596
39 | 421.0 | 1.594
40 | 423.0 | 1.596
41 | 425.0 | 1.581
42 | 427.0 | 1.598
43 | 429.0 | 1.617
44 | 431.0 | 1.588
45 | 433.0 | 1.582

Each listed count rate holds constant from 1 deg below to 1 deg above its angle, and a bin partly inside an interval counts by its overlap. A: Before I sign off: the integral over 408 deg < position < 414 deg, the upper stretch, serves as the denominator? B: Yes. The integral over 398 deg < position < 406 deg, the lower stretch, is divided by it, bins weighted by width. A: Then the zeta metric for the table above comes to 1.12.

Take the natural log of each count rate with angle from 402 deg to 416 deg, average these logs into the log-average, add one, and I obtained 1.36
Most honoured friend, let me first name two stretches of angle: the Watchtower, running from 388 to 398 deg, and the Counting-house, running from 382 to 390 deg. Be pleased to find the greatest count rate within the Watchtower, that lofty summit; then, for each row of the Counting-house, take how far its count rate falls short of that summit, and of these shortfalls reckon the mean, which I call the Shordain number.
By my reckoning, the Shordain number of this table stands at 0.34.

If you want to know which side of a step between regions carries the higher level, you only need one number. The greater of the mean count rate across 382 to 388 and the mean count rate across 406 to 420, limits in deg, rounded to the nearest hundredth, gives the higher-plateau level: 1.52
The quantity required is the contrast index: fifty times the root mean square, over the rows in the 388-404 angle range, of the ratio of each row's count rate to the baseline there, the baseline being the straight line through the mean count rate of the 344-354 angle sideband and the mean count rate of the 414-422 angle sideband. 36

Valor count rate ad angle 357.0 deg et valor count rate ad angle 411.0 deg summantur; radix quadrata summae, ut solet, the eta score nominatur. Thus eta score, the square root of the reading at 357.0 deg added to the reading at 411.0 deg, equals 1.71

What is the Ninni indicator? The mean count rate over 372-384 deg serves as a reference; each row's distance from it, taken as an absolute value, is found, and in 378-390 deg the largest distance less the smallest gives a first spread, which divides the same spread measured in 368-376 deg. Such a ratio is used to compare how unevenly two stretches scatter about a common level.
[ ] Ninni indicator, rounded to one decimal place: 2.4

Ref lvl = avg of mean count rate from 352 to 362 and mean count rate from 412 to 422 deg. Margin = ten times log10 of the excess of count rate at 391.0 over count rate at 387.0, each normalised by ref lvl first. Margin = -10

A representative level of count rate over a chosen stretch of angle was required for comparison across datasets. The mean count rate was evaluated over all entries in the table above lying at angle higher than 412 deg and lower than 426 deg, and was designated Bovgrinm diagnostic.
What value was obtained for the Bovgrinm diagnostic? 1.6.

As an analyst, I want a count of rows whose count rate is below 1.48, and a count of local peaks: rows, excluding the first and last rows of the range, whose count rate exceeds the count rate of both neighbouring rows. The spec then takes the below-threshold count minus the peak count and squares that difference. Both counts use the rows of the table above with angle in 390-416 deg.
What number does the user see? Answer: 100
